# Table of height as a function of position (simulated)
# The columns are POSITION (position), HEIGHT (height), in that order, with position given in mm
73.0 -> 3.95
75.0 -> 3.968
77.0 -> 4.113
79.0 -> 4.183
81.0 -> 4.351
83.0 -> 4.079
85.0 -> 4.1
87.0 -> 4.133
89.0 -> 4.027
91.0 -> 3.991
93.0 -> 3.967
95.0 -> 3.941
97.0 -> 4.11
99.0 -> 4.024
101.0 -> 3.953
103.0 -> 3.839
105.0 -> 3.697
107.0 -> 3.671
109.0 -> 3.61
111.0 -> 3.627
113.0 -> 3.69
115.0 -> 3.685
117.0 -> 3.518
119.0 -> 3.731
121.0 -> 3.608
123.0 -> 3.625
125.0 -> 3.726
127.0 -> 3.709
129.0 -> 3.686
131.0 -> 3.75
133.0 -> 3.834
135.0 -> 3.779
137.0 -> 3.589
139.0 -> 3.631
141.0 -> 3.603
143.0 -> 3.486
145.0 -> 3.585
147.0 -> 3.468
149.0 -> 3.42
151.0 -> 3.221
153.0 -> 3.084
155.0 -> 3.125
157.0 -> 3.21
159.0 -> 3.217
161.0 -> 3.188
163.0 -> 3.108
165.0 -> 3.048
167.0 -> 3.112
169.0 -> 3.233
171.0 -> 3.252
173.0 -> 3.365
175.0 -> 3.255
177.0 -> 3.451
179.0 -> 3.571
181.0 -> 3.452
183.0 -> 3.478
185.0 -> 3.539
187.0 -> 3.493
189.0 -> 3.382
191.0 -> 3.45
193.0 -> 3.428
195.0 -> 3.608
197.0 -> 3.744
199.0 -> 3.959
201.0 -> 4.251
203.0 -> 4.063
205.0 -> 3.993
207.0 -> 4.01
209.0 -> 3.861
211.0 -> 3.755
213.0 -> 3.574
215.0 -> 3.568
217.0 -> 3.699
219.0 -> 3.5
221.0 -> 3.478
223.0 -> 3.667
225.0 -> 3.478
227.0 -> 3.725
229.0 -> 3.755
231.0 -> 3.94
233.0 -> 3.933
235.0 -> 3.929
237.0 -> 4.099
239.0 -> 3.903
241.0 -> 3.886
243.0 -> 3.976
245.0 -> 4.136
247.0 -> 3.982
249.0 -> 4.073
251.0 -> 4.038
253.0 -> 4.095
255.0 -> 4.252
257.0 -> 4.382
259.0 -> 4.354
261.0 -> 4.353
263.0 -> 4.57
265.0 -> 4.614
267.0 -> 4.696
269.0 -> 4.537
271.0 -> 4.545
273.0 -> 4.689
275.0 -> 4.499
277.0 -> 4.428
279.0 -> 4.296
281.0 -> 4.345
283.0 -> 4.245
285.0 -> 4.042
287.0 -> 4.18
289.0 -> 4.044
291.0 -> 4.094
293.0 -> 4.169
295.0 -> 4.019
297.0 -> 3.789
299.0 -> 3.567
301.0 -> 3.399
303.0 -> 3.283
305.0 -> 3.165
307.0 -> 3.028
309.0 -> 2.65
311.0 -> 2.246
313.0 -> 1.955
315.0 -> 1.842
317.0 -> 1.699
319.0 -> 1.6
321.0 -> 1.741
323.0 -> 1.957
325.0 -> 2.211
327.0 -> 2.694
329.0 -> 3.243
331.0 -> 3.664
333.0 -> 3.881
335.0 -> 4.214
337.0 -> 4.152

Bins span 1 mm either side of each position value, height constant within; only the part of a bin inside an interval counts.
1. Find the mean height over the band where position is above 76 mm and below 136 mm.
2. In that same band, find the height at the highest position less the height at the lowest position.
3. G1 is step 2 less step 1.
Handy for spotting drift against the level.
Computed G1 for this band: -4.19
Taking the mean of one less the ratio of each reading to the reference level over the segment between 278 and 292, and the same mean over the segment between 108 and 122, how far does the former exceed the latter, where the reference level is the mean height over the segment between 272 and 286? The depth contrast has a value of -0.12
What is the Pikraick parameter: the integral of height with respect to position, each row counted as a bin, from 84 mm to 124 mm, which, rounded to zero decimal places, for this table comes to 153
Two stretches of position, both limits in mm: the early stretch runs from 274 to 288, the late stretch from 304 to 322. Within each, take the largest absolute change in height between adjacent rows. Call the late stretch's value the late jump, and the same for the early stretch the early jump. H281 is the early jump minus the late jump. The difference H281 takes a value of -0.20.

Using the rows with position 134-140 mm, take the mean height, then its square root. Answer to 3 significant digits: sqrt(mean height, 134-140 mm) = 1.91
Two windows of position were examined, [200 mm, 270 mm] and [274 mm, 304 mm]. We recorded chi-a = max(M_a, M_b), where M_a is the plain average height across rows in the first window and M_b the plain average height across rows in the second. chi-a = 4.0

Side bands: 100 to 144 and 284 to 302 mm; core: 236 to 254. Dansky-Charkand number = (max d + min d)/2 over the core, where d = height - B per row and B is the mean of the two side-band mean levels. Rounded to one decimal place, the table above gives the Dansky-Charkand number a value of 0.2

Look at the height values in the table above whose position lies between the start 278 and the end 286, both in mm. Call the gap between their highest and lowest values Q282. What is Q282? 0.30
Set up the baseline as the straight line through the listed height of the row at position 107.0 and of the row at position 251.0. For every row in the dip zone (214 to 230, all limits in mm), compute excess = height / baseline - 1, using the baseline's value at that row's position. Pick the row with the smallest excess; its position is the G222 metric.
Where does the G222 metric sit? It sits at 225.0 mm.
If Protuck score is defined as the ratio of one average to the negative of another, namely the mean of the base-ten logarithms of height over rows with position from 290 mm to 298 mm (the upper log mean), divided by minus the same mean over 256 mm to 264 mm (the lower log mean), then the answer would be -0.94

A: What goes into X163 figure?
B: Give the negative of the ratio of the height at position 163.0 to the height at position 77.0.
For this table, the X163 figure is -0.76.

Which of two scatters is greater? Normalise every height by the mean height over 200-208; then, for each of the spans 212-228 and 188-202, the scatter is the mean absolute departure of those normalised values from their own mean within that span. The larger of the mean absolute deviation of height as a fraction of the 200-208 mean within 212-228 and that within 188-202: 0.062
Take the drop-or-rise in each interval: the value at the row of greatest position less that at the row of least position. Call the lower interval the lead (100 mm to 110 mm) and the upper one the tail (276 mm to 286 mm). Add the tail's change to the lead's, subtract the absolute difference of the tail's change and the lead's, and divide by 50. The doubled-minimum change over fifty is -0.015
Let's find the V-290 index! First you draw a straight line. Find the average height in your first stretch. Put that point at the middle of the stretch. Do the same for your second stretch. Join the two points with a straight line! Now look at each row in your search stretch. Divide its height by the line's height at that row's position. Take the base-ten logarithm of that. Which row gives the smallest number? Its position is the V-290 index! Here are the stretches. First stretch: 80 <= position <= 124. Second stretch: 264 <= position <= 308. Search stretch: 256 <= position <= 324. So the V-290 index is 319.0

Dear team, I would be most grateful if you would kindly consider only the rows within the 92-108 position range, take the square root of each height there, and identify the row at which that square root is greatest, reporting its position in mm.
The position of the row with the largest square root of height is 97.0 mm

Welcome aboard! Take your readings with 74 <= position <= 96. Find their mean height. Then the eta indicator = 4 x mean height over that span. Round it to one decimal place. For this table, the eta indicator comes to 16.3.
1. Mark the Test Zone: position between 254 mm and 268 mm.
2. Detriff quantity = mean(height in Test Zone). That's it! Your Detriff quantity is 4.5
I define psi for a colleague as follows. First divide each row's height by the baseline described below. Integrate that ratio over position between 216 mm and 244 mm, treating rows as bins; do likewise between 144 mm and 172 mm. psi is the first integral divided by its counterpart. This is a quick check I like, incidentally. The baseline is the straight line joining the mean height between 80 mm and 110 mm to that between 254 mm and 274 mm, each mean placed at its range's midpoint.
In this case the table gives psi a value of 1.11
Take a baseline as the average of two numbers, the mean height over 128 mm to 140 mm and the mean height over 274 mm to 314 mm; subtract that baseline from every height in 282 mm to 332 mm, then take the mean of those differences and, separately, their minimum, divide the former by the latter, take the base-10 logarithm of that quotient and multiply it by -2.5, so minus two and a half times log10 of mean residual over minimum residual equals 1.3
